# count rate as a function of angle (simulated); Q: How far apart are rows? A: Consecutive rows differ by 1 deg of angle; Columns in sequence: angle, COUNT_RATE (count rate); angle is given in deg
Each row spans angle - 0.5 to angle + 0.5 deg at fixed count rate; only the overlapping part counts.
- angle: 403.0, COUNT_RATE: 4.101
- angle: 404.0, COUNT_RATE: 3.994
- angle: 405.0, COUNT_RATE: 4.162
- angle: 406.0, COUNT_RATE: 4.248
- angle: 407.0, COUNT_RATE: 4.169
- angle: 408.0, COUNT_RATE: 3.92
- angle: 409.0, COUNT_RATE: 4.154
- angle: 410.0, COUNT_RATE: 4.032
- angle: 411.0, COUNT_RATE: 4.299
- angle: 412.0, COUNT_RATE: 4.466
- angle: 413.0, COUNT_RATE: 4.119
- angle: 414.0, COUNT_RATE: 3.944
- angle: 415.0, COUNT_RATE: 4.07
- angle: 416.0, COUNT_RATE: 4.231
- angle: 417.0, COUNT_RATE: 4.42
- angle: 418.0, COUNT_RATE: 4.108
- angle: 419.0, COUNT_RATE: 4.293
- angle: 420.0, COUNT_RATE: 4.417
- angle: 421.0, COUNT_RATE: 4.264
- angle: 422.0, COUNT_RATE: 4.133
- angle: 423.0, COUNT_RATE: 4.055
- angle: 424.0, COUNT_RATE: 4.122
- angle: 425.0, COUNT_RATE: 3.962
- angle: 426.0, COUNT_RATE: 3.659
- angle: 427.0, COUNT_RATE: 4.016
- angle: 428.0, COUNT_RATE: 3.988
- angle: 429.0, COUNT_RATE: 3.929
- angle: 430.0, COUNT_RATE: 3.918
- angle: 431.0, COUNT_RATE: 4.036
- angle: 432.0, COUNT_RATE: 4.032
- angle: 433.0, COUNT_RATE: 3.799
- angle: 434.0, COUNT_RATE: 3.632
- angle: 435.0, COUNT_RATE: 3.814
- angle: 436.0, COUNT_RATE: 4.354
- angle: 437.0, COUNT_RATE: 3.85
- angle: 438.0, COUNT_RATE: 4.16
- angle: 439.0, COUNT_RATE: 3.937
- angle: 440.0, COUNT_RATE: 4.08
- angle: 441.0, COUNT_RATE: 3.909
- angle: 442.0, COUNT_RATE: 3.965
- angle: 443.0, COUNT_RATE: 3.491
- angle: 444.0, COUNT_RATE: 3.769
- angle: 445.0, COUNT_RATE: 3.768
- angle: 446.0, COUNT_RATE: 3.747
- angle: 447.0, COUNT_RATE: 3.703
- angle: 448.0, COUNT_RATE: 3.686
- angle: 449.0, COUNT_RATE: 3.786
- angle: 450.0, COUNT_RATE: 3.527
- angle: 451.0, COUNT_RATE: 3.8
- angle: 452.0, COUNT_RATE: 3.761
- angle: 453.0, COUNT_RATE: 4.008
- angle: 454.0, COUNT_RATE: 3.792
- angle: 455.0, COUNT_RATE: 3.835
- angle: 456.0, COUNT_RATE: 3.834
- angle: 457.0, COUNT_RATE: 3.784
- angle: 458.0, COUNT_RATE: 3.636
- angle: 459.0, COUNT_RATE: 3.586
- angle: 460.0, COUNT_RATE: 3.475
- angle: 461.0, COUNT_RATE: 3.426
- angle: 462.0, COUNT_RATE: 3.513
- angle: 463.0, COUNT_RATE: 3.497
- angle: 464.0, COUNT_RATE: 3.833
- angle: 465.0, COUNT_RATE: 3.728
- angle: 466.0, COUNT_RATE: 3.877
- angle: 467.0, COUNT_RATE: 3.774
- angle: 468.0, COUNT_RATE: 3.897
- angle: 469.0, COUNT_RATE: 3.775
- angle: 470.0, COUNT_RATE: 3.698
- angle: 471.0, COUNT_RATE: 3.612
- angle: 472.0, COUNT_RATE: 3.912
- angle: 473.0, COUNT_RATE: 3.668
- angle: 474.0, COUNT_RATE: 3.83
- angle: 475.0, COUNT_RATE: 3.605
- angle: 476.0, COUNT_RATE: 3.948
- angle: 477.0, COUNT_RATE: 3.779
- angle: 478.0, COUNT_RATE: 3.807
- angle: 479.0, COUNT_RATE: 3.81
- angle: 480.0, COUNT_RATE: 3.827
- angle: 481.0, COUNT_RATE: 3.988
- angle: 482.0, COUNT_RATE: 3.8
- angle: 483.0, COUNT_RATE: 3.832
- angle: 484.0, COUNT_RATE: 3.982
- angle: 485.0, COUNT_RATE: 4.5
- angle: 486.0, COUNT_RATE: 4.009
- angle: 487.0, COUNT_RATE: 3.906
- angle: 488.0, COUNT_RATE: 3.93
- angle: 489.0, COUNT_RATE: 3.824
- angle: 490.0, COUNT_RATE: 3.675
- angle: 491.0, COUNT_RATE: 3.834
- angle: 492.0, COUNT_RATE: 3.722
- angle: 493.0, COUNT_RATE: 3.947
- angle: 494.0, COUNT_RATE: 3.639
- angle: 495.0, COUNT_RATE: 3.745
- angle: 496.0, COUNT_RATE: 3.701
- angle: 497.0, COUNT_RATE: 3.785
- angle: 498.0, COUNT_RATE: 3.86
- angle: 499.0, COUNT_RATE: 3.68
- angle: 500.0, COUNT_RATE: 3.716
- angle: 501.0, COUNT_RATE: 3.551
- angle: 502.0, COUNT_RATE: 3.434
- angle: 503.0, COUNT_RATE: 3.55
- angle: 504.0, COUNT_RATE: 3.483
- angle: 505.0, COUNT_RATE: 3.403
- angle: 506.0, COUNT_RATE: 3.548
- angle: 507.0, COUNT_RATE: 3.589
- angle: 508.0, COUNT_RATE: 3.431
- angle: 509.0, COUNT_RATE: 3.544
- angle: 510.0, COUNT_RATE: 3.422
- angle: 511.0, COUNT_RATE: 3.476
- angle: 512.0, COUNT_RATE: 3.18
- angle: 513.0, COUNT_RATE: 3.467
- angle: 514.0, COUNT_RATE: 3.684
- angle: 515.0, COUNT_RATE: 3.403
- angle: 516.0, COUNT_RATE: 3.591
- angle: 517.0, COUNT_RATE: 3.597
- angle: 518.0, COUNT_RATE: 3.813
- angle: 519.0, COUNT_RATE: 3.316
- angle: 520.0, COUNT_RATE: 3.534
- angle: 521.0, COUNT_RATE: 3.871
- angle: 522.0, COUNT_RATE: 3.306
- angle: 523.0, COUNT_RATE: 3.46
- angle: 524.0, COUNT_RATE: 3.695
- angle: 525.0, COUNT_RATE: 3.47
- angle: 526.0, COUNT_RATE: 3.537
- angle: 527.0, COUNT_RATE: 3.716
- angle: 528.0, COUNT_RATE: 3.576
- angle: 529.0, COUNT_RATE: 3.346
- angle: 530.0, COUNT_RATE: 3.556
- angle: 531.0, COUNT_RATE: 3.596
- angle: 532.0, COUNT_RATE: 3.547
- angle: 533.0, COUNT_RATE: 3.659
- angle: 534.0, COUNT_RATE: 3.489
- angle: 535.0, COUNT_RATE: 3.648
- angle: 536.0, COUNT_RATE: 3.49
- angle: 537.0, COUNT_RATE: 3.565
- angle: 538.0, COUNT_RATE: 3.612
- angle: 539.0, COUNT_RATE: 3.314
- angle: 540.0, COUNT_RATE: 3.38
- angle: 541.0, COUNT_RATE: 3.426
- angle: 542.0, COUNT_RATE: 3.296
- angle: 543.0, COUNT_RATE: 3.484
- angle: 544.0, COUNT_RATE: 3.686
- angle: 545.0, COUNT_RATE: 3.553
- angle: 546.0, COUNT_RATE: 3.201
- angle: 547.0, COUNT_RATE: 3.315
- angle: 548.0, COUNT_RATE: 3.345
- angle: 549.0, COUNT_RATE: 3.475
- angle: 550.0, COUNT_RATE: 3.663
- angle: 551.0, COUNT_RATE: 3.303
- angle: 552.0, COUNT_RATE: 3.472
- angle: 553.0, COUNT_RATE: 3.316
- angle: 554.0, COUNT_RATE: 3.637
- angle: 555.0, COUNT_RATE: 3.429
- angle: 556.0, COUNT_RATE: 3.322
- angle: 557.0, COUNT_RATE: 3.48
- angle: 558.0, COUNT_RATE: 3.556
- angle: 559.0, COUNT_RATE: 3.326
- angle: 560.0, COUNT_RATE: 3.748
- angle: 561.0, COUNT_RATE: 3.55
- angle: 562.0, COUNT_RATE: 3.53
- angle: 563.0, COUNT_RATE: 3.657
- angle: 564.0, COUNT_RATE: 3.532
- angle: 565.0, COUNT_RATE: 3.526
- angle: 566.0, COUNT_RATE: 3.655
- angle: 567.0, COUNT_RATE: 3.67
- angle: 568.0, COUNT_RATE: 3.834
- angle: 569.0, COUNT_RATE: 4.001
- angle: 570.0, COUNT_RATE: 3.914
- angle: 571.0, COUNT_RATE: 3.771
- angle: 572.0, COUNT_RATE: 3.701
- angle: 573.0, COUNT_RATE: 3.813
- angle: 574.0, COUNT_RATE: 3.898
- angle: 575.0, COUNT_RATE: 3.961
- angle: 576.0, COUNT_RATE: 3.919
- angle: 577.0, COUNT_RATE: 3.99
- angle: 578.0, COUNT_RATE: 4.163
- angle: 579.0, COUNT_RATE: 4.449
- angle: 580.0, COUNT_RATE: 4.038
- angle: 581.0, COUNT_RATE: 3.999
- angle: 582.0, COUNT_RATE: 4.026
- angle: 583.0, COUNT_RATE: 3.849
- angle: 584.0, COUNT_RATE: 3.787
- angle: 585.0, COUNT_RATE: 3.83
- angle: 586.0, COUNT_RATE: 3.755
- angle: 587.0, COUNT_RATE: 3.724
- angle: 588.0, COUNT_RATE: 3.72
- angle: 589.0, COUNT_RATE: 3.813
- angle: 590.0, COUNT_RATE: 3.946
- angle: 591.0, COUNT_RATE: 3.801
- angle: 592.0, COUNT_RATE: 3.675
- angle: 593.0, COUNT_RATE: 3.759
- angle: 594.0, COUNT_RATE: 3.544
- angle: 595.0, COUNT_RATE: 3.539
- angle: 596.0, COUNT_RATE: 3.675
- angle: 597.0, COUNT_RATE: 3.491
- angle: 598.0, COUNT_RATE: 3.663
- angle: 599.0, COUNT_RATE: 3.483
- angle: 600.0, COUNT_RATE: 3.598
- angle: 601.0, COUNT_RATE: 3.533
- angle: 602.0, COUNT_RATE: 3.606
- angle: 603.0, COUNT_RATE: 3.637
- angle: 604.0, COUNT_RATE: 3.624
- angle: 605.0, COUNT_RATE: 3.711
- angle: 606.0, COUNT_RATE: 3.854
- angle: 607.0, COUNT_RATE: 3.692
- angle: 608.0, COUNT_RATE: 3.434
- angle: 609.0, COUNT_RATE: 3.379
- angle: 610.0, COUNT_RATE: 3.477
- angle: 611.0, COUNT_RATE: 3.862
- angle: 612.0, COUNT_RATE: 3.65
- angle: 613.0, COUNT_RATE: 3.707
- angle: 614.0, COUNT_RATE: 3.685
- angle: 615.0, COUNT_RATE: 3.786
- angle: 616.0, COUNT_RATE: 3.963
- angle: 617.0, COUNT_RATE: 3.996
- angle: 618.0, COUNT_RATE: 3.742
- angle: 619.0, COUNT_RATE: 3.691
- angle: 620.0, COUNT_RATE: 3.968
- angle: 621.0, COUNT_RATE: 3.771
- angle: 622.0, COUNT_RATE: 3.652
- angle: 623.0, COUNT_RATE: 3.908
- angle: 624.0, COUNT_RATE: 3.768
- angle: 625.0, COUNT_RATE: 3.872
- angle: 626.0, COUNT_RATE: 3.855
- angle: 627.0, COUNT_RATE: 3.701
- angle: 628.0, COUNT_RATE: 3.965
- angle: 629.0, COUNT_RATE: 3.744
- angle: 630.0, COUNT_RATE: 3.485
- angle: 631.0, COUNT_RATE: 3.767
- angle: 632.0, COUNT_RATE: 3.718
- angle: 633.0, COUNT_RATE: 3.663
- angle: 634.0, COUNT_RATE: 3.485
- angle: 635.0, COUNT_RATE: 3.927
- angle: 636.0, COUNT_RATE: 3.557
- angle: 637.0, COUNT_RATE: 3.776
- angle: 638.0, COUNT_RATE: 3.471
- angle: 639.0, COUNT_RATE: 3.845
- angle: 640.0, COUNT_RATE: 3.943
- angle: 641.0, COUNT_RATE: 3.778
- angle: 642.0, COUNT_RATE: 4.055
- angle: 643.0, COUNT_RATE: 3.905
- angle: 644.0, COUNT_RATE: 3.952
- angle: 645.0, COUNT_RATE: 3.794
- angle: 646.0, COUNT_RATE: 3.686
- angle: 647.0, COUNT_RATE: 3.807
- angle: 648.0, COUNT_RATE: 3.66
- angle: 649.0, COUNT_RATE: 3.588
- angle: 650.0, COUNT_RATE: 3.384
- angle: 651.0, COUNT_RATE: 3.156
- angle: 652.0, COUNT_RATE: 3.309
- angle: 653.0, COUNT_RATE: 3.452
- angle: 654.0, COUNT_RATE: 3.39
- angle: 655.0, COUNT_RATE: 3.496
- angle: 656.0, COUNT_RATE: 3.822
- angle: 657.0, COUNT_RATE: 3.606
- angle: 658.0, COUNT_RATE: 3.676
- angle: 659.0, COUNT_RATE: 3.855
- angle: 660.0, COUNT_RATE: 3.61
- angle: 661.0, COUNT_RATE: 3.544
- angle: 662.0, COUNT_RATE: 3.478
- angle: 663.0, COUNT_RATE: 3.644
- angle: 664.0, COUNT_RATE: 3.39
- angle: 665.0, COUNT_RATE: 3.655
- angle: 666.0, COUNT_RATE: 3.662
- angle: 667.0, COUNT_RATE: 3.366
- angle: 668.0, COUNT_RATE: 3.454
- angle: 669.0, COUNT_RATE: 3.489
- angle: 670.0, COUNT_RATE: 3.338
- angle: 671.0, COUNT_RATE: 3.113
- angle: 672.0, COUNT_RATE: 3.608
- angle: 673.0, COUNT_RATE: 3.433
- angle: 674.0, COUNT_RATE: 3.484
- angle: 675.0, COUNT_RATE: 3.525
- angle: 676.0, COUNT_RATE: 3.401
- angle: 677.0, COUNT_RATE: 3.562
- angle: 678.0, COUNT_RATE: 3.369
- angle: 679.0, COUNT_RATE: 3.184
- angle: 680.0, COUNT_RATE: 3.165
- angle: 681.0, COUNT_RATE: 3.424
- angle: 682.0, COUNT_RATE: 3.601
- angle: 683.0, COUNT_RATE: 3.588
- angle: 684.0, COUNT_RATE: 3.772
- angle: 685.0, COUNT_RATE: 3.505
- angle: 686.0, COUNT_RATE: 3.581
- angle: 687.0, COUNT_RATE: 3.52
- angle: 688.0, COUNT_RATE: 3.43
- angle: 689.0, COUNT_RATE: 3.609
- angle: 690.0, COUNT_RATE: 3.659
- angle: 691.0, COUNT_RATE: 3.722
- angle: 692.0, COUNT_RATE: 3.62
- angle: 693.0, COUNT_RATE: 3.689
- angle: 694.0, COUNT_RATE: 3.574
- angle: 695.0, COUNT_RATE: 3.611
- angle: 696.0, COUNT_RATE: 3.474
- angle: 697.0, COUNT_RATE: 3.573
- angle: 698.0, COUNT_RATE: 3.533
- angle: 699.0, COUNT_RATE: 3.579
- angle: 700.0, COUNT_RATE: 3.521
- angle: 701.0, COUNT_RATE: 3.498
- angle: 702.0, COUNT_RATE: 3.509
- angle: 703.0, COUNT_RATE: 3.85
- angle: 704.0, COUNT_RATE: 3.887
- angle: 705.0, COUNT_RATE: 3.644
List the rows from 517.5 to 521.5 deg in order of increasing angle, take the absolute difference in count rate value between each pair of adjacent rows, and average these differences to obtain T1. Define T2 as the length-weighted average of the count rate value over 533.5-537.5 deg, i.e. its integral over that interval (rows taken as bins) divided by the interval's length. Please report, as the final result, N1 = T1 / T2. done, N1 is 0.099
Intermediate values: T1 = 0.35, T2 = 3.5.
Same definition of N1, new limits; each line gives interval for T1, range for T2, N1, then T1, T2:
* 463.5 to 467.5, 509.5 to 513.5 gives 0.035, 0.12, 3.4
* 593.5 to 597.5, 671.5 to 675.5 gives 0.031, 0.11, 3.5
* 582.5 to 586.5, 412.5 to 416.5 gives 0.015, 0.06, 4.1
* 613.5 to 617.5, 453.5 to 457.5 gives 0.027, 0.10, 3.8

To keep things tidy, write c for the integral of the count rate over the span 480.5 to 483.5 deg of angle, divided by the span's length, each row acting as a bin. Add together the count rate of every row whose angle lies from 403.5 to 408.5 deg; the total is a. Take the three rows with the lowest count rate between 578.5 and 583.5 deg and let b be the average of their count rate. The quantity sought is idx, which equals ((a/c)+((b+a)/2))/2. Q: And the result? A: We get 8.8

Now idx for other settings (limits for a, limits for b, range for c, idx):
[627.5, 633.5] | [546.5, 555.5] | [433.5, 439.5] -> 9.2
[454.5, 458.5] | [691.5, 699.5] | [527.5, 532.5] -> 6.8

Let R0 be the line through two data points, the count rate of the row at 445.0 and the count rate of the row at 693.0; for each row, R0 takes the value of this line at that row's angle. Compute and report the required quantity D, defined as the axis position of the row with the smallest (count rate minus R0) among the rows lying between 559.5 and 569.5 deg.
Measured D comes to 565.0 deg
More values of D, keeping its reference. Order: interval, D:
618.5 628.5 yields 622.0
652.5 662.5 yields 654.0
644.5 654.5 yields 651.0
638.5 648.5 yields 648.0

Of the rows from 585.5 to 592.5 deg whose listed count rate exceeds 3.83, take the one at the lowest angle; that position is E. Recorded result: 590.0 deg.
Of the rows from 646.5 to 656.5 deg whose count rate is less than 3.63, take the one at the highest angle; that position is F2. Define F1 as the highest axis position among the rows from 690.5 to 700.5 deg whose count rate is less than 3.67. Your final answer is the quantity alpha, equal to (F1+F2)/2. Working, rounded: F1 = 700.0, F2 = 655.0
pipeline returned 677.5 deg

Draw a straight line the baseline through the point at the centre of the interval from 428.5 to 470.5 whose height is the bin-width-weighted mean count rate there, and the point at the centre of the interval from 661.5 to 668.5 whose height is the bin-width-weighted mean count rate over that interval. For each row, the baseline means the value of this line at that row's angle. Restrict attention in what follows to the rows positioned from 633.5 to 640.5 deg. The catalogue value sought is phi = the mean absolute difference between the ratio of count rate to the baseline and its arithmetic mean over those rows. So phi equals 0.051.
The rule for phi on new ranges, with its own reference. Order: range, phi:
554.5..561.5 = 0.031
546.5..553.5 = 0.029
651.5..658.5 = 0.041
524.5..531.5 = 0.022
